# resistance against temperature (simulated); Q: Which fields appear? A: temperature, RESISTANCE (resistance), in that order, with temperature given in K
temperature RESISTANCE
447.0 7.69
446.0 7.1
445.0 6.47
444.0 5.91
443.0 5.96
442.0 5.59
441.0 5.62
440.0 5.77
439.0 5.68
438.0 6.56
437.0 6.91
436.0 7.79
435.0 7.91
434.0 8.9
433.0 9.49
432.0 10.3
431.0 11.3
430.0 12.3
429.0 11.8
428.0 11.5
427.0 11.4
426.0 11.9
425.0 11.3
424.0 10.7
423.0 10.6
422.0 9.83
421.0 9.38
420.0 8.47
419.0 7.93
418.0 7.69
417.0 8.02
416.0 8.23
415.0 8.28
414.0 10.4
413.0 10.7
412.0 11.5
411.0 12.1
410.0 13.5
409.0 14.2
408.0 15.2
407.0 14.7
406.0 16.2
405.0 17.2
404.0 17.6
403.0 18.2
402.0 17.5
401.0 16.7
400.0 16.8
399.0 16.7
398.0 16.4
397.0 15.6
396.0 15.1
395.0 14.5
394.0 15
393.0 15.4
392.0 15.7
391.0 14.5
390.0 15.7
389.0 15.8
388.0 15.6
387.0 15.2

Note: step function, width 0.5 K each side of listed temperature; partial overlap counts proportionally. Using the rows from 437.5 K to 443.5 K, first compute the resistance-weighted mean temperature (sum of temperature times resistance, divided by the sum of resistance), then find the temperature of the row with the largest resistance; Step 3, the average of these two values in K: 439.2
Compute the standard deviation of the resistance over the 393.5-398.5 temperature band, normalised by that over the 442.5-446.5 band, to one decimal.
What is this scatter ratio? 1.3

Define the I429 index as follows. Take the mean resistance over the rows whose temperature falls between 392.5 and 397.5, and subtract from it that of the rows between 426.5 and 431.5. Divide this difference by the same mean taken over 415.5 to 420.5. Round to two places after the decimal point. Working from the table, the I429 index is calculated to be 0.43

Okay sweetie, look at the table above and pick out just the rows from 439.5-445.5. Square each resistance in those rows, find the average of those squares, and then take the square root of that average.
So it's 6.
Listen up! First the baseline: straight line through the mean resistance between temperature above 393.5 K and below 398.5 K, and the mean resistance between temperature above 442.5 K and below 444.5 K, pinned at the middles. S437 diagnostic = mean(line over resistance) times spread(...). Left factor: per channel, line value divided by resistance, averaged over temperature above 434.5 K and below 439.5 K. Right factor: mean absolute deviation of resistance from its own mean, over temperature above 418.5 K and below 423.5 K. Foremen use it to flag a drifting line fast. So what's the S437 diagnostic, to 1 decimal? 0.9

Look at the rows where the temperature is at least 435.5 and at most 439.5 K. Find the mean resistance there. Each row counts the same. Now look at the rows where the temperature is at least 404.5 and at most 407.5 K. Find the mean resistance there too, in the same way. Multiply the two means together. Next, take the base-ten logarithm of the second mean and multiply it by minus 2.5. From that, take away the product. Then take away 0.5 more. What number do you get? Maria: -111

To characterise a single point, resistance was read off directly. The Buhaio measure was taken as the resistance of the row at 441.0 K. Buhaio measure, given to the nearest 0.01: 5.62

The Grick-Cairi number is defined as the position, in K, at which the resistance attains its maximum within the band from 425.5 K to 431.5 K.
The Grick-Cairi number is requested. 430.0 K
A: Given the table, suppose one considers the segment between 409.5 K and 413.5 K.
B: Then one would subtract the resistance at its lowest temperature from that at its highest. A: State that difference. -2.8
